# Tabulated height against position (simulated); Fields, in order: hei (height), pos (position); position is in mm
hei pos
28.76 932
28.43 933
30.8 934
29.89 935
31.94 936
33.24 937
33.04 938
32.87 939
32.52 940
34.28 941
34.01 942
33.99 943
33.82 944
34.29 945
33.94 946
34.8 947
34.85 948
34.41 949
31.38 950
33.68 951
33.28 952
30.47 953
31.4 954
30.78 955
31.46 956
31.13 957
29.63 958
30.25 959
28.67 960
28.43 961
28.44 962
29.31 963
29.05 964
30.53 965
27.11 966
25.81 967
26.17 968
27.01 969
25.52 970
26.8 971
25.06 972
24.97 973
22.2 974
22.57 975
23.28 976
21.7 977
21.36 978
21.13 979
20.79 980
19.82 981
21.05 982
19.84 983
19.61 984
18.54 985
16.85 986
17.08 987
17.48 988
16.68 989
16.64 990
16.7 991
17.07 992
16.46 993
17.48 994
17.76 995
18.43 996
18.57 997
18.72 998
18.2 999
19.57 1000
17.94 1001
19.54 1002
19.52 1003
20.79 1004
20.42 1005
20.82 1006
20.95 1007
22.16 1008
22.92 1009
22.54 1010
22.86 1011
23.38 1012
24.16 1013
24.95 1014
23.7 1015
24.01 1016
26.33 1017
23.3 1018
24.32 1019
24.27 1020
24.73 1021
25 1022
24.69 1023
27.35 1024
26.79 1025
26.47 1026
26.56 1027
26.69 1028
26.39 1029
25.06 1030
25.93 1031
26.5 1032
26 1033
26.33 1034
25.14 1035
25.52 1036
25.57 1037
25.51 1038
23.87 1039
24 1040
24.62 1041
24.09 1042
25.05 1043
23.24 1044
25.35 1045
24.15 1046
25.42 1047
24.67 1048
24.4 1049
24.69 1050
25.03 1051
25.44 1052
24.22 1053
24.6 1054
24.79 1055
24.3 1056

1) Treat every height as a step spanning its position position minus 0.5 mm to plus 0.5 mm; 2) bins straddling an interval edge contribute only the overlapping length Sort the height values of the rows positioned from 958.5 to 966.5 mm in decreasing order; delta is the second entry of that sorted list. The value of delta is 30.25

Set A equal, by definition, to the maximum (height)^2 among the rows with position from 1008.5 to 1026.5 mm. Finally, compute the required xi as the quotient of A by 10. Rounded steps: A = 748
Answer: 75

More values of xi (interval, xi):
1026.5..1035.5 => 71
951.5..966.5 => 111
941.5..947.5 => 121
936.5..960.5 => 121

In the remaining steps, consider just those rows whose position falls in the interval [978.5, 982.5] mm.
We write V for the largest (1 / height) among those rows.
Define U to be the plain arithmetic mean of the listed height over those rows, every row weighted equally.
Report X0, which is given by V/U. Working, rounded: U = 21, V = 0.050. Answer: 0.0024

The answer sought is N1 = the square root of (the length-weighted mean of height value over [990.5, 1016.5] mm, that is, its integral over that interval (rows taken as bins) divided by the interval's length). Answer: 4.51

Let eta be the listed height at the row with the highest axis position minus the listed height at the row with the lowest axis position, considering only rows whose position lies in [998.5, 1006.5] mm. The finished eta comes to 3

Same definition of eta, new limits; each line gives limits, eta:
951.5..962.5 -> -5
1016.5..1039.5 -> -2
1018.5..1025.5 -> 2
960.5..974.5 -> -6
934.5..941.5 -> 4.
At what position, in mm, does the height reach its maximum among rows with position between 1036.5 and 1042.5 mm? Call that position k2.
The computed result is 1037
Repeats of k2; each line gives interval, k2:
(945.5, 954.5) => 948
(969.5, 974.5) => 971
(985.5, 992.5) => 988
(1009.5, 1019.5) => 1017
